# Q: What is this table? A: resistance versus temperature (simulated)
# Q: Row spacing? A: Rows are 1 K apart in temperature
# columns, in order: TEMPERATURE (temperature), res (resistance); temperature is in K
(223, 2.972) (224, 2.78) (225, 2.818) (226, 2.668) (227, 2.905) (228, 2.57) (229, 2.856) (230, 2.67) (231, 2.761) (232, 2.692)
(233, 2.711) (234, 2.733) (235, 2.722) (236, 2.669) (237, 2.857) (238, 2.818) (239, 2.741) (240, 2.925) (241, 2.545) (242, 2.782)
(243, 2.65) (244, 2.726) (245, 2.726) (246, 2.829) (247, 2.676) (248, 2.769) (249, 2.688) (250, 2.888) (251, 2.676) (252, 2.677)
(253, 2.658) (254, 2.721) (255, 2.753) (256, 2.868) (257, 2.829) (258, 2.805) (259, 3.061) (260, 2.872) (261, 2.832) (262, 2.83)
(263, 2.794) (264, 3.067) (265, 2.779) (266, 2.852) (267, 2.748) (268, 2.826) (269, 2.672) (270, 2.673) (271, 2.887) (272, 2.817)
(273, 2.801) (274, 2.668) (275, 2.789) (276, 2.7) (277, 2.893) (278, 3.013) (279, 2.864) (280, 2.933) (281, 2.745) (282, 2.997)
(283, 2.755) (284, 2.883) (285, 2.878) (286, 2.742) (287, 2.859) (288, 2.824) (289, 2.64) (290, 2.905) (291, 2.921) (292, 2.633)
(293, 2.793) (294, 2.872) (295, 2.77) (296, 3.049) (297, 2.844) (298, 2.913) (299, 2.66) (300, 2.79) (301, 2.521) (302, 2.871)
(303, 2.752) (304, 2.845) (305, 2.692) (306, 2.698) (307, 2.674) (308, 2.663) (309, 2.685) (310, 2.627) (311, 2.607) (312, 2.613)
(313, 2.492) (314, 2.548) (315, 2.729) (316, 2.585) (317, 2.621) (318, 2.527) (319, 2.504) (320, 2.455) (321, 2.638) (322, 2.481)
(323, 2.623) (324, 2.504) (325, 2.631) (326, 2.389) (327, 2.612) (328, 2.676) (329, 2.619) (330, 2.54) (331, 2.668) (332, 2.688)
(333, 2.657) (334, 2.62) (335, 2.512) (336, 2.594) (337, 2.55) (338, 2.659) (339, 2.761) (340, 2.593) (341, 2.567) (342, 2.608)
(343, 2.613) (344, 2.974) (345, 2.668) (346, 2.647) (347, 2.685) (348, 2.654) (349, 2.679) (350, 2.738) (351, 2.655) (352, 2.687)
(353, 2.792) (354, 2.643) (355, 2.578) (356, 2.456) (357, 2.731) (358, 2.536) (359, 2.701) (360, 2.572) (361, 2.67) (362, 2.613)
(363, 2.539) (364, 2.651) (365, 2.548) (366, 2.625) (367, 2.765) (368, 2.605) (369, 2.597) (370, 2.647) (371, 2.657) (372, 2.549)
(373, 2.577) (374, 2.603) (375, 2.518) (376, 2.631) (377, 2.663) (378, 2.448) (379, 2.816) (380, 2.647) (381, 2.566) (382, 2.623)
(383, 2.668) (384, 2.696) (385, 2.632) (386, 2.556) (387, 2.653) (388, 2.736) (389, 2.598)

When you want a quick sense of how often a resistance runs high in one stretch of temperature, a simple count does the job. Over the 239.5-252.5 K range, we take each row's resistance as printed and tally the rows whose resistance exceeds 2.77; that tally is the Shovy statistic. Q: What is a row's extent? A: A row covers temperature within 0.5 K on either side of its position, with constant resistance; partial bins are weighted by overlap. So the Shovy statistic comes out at 4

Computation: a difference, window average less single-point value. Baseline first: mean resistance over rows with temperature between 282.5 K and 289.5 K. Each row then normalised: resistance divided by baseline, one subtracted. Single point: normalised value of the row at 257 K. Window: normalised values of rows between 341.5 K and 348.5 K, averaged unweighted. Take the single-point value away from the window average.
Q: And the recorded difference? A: -0.049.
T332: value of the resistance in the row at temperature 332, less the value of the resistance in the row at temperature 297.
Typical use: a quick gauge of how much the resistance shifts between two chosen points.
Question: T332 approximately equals -0.16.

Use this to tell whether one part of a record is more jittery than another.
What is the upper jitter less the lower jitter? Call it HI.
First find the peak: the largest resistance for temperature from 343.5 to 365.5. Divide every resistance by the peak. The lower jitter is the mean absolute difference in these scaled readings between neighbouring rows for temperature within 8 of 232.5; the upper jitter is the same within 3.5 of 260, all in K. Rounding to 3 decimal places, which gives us -0.013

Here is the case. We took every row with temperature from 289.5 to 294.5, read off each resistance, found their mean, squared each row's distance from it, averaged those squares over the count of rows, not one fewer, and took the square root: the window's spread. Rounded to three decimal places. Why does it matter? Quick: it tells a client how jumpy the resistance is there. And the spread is 0.106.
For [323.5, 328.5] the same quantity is 0.103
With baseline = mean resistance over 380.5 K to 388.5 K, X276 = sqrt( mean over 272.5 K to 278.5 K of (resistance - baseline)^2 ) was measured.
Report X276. 0.21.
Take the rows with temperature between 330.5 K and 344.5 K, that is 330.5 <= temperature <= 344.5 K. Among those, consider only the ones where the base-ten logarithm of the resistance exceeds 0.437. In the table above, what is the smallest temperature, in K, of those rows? 339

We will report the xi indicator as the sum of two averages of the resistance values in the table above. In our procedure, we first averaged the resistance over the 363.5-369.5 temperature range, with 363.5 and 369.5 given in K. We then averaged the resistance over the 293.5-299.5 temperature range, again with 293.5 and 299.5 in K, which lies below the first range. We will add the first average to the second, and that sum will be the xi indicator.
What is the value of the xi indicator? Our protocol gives 5.48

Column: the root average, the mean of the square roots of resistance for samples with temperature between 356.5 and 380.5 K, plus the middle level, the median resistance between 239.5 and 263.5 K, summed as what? 4.39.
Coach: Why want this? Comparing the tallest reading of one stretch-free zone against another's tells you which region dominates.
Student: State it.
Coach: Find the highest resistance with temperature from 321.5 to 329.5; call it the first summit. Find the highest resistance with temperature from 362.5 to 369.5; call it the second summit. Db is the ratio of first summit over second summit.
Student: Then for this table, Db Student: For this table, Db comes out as 0.97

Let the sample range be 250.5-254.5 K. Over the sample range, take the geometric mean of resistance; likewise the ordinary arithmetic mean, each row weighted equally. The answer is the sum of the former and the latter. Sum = 5.37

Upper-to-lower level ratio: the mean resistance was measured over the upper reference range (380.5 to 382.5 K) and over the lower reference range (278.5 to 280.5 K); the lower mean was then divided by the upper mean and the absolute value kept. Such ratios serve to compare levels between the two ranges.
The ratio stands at 1.12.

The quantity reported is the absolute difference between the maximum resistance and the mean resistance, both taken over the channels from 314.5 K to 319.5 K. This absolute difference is 0.14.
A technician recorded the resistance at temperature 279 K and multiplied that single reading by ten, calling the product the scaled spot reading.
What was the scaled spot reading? 28.6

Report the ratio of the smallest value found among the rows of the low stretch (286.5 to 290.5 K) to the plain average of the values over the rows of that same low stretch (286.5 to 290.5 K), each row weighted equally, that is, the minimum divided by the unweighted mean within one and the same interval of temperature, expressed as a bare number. 0.941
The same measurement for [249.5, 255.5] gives 0.974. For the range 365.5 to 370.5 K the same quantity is 0.981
